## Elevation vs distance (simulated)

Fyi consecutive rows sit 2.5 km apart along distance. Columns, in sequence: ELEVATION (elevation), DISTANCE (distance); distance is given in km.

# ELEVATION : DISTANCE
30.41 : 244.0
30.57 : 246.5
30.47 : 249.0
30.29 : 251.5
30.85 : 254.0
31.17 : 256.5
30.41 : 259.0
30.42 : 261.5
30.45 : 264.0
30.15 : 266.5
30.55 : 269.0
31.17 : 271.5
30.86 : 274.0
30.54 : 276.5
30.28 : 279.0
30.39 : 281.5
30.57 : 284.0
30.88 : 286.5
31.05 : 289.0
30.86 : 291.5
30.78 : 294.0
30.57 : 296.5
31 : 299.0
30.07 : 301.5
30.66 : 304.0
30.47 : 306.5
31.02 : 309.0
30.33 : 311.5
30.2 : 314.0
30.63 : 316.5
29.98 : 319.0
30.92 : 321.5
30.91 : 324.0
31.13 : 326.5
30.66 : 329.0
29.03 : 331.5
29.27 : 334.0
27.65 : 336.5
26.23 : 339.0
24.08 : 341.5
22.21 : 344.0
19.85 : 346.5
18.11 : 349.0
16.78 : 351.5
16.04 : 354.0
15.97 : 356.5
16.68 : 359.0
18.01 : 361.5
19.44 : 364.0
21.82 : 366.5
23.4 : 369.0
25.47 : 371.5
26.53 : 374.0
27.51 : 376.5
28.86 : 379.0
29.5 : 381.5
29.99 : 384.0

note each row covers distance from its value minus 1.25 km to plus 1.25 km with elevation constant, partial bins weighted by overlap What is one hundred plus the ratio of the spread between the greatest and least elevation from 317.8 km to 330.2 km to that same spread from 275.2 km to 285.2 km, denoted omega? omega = 104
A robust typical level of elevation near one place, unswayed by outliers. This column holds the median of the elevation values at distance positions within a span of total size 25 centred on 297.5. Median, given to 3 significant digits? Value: 30.8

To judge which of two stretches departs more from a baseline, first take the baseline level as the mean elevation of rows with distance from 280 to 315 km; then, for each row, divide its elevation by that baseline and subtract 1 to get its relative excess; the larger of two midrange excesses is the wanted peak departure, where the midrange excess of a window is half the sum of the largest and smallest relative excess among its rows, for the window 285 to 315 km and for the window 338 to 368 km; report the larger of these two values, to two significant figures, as -0.0024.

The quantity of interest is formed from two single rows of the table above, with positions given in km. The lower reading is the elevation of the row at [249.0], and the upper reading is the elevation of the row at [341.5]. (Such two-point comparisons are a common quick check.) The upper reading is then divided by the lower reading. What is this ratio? 0.79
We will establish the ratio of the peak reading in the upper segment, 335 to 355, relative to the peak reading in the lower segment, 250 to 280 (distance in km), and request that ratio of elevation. 0.89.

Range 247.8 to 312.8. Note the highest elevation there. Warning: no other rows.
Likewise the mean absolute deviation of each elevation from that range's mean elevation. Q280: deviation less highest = -30.9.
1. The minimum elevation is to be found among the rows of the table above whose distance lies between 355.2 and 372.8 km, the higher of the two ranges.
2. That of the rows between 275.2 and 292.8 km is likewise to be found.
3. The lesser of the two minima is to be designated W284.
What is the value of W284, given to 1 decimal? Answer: 16.0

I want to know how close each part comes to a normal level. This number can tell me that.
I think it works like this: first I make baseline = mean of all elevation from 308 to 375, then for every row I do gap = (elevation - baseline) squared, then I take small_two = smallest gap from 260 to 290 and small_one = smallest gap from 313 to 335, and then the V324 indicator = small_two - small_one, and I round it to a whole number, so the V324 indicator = 11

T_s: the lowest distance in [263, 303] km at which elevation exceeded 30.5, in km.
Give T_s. 269.0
